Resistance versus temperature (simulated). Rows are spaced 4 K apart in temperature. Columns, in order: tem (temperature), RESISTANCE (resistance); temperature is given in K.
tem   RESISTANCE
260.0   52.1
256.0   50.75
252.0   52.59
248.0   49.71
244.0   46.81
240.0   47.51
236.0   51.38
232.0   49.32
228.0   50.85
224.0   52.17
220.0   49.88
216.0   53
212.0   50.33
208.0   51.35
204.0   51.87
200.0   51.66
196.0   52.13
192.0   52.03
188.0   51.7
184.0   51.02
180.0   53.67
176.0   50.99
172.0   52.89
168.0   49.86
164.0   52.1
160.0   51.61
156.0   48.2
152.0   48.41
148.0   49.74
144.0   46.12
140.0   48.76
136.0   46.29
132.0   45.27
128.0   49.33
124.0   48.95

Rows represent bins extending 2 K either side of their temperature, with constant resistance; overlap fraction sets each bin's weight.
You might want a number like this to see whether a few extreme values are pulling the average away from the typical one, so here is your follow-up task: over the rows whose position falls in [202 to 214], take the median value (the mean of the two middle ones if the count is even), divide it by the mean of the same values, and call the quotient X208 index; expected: 1.00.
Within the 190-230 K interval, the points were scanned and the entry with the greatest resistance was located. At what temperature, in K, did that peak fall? 216.0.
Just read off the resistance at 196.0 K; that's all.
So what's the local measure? 52.13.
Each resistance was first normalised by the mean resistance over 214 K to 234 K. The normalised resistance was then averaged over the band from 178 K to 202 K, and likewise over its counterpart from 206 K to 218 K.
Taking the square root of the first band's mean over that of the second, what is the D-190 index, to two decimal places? 1.00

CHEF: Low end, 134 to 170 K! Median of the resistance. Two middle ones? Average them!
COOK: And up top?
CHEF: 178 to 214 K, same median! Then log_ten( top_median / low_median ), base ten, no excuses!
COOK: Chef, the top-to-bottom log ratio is 0.025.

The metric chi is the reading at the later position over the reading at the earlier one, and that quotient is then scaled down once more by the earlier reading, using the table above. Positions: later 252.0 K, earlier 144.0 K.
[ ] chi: 0.0247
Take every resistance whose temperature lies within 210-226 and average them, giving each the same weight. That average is 51.3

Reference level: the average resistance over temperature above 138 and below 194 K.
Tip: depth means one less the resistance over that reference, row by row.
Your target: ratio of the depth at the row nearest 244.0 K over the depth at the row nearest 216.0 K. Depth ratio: -1.5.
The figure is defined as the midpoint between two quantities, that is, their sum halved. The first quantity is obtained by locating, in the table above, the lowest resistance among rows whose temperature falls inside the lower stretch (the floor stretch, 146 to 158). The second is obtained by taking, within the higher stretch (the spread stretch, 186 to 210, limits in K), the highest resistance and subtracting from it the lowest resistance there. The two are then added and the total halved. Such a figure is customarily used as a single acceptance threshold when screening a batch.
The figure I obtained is 24.5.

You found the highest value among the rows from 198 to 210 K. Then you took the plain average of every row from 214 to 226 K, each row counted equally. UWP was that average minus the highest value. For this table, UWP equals 0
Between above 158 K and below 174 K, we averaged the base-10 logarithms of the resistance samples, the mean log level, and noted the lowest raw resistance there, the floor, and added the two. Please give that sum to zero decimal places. 52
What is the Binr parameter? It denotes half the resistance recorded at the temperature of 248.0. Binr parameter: 24.9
